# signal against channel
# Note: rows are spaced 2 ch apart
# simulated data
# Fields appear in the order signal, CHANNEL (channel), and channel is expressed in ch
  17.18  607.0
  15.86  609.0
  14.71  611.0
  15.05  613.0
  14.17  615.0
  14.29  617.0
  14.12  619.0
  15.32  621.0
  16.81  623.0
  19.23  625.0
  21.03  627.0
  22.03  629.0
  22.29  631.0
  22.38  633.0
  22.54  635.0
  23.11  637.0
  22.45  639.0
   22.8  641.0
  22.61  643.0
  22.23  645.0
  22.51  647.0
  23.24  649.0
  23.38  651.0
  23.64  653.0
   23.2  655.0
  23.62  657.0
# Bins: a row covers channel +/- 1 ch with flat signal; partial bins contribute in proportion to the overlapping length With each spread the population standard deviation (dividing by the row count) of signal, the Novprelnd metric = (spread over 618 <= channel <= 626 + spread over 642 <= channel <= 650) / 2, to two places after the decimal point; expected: 1.14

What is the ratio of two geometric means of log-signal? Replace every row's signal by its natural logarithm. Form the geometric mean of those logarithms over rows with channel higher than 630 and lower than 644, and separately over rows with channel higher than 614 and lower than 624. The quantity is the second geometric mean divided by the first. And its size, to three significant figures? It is 0.866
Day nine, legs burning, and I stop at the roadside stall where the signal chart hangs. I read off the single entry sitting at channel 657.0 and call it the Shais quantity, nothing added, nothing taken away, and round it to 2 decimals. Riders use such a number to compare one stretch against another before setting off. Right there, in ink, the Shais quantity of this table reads 23.62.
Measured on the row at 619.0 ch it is 14.12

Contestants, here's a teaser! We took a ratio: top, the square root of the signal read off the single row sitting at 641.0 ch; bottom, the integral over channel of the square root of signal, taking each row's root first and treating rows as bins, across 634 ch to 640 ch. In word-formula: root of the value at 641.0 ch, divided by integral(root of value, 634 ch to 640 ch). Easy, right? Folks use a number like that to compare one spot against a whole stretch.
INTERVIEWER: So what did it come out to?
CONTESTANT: 0.167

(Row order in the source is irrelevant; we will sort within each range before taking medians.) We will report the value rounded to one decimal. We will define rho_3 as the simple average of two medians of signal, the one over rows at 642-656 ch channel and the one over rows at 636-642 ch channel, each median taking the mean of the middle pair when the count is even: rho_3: 23.0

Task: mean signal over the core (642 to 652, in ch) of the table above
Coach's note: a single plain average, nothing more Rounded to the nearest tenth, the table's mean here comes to 22.8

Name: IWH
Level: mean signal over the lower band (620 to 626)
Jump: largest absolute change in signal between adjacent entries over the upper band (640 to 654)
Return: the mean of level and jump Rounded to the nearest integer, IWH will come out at 9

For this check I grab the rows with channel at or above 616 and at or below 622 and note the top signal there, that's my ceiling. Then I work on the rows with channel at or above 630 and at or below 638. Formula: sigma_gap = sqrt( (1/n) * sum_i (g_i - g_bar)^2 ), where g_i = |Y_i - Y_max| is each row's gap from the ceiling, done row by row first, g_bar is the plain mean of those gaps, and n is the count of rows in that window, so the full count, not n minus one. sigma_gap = 0.32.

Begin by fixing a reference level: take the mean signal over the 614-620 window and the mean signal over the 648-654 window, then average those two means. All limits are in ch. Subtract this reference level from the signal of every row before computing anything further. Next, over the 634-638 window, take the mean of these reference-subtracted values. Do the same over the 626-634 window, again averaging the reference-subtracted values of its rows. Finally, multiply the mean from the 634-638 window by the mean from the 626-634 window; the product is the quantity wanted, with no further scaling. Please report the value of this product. 13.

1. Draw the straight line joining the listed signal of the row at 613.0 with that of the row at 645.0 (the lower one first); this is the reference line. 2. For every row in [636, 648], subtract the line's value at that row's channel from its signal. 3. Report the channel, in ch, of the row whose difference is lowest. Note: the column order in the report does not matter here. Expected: 647.0 ch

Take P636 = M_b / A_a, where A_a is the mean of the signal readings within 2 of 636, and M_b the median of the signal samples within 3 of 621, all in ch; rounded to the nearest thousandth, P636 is 0.671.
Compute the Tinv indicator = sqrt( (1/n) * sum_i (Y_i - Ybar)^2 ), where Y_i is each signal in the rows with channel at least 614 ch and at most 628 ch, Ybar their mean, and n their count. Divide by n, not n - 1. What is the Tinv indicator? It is 2.5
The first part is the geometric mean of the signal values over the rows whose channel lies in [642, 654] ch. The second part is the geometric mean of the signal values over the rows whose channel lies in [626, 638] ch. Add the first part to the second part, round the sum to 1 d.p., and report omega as 45.2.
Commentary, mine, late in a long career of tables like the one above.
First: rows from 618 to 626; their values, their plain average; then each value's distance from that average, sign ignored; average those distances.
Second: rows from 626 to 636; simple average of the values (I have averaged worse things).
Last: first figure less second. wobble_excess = -20.4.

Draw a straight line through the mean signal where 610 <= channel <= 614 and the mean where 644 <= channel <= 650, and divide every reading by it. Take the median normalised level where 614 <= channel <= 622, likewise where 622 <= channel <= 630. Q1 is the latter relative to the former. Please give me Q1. 1.24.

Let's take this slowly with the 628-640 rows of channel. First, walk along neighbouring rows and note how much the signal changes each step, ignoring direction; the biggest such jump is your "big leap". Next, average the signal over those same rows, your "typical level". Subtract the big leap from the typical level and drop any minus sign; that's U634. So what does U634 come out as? 21.8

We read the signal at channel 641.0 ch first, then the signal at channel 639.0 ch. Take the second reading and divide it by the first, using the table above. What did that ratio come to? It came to 1.0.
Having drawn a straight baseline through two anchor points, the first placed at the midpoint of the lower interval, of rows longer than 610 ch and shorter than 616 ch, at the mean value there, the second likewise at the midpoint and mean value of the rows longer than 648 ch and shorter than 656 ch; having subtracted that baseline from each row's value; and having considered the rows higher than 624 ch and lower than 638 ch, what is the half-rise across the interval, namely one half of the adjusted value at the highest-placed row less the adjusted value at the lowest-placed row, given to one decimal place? 0.6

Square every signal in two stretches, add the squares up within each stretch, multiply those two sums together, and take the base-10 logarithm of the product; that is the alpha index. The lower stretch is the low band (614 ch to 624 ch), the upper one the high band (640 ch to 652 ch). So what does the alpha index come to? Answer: 6.54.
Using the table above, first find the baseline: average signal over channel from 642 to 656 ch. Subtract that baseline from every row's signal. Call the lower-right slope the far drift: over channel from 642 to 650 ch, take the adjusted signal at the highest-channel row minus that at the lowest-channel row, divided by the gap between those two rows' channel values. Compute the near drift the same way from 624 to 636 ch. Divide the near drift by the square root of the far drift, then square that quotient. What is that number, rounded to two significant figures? 1.0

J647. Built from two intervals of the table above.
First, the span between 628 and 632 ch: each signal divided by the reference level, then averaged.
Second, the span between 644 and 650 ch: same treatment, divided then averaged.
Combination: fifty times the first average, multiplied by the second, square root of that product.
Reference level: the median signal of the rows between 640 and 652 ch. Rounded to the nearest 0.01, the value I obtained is 6.98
